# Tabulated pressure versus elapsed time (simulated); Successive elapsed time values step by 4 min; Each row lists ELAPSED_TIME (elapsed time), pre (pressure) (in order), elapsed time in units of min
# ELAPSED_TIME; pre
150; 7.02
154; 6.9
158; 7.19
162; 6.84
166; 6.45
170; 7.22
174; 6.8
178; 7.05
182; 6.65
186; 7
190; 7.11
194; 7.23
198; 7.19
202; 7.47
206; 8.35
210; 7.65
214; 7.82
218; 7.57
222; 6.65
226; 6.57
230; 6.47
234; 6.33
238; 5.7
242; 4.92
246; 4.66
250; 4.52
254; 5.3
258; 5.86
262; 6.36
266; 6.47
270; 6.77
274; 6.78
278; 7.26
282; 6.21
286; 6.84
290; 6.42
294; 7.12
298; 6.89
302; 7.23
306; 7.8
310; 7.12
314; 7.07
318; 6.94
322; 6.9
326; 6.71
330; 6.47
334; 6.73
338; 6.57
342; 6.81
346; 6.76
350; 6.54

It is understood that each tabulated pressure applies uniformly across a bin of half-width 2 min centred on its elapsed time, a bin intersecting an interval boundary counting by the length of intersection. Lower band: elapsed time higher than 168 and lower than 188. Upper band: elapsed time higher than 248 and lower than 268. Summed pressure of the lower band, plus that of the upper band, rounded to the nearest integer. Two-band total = 63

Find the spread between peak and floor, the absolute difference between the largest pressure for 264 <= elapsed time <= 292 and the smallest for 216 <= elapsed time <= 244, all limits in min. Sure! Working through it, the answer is 2.3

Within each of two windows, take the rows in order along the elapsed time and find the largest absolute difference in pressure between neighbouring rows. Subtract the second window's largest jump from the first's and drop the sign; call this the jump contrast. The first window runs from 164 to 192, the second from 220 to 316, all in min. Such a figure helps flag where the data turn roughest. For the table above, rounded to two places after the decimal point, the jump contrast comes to 0.28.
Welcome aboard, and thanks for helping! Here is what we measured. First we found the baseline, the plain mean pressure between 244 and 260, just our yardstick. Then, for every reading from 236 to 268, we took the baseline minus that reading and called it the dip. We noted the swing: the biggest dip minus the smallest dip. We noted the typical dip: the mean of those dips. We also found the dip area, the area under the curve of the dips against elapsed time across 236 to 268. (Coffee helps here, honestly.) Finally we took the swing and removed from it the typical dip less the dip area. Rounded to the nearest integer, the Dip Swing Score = -10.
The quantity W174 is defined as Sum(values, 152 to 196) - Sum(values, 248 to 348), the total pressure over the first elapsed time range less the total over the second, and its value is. -89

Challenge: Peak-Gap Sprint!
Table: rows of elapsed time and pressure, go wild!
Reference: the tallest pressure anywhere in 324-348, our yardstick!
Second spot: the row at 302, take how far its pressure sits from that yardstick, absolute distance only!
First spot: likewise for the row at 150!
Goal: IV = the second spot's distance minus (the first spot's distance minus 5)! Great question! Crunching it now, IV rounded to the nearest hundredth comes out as 5.21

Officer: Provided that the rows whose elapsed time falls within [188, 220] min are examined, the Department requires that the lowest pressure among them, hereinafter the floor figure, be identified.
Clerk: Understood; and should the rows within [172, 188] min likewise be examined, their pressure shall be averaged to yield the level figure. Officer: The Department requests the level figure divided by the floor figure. 0.97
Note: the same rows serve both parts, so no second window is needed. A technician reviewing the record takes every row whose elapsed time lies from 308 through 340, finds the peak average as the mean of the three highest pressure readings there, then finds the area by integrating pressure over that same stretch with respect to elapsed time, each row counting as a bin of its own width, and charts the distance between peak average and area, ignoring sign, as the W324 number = 211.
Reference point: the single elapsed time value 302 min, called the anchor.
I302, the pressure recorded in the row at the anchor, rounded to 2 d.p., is 7.23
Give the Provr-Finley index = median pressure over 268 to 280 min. 6.78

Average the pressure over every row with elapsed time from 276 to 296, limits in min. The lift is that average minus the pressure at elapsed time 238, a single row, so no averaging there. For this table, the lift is 1.1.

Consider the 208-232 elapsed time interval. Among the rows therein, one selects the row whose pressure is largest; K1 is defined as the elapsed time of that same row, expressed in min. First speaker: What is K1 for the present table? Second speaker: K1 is 214 min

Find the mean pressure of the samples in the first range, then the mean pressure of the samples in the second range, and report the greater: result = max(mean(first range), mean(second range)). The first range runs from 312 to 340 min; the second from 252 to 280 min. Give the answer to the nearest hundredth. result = 6.77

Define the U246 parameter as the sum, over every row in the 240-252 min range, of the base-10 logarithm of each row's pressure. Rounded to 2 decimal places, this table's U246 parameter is 2.02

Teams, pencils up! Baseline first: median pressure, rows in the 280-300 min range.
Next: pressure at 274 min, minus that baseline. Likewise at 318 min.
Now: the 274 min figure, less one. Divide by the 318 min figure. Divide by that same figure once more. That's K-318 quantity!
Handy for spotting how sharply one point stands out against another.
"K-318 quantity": -106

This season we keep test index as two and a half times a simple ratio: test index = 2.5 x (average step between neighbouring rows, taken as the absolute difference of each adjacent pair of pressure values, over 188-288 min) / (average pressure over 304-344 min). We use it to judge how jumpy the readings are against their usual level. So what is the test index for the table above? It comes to 0.149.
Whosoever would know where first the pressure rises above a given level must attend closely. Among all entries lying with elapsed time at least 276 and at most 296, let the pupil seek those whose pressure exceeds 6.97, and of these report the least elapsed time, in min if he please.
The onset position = 278 min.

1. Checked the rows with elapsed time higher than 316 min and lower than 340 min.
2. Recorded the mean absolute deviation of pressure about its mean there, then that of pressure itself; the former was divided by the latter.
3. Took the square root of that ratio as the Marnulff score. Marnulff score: 0.14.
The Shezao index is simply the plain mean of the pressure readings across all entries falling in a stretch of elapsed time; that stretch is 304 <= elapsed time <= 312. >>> 7.5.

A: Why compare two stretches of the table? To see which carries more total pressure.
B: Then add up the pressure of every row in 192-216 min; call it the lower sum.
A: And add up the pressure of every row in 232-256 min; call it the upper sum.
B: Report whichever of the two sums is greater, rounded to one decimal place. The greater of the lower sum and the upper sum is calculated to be 45.7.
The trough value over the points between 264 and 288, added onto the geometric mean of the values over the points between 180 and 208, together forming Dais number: 13.48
